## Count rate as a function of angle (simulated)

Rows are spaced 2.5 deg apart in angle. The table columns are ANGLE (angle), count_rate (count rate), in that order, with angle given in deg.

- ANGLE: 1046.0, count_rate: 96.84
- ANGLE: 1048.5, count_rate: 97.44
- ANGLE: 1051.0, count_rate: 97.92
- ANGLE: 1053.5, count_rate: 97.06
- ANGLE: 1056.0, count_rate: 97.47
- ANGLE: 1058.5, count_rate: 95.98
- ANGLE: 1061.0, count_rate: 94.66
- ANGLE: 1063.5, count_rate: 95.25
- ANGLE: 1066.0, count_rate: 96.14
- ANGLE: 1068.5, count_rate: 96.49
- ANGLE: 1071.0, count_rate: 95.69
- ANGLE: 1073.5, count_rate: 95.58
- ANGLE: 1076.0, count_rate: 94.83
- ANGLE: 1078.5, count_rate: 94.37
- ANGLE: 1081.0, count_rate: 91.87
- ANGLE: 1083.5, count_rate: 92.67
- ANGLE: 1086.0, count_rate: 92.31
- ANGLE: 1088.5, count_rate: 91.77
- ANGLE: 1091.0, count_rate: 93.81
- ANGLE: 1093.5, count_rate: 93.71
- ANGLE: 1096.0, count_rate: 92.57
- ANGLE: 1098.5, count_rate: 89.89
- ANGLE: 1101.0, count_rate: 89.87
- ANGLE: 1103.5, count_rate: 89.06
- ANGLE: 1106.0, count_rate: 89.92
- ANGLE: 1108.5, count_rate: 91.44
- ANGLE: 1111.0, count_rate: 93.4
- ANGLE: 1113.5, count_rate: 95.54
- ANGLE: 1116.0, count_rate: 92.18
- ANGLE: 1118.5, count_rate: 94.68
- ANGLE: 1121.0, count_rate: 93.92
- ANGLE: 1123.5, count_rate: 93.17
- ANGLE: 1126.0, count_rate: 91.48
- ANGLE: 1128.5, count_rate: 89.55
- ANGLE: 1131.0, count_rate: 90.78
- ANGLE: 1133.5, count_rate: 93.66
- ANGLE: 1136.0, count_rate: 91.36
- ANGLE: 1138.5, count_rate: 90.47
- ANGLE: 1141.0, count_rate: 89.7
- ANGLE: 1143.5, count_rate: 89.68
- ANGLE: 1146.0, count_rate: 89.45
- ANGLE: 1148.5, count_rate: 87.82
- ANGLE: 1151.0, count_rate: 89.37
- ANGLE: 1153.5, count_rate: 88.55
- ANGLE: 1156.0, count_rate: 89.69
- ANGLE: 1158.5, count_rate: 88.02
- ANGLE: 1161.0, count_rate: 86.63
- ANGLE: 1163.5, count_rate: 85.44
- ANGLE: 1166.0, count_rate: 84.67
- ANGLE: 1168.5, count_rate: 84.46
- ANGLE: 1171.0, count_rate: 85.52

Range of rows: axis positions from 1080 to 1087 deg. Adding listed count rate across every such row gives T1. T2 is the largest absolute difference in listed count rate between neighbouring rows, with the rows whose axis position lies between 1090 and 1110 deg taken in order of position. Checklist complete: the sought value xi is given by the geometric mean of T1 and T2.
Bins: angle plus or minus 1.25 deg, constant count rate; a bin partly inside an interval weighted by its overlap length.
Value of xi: 27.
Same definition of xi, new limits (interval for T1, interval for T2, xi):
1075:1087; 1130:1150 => 37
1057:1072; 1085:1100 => 39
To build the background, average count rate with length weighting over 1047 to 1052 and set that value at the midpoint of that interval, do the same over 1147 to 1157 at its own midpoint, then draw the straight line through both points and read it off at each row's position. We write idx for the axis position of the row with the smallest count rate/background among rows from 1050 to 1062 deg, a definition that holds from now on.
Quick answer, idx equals 1061.0 deg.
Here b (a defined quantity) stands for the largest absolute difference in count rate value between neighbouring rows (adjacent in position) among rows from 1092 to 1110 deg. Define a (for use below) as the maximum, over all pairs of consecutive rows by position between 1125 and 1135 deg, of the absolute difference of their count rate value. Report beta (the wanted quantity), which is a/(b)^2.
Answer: 0.4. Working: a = 2.88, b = 2.7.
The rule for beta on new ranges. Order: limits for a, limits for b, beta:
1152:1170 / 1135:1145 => 2.1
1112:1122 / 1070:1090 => 0.5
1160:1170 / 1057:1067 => 0.7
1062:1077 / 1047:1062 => 0.4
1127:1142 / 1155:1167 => 1.0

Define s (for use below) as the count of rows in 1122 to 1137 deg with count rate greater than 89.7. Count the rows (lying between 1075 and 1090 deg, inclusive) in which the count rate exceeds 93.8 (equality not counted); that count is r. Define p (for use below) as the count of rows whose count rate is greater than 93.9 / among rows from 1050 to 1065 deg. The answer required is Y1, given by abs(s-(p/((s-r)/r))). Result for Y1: 1.0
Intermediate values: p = 6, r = 2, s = 5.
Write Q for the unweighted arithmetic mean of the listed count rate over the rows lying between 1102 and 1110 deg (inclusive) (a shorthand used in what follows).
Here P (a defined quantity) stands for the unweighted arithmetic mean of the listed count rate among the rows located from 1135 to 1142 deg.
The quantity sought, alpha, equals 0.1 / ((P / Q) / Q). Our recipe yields 8.98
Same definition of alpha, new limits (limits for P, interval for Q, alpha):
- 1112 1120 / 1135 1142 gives 8.70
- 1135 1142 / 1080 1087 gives 9.41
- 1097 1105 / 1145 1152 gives 8.82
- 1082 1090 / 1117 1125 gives 9.56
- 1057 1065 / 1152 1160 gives 8.27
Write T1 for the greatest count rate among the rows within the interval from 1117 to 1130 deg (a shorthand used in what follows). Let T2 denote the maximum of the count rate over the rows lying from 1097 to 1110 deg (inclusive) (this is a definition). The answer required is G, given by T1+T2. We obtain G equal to 186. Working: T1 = 94.68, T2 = 91.44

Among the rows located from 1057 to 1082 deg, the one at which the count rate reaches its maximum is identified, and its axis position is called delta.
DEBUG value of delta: 1068.5 deg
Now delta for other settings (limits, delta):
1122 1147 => 1133.5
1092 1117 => 1113.5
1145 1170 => 1156.0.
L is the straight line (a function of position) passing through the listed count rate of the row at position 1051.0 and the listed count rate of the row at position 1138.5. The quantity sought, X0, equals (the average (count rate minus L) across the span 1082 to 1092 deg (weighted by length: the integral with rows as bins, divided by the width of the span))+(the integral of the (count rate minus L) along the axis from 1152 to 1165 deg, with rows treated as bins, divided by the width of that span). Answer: -3.4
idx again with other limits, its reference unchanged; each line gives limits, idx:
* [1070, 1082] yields 1081.0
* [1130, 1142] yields 1141.0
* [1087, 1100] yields 1098.5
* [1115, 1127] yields 1116.0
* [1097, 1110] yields 1103.5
